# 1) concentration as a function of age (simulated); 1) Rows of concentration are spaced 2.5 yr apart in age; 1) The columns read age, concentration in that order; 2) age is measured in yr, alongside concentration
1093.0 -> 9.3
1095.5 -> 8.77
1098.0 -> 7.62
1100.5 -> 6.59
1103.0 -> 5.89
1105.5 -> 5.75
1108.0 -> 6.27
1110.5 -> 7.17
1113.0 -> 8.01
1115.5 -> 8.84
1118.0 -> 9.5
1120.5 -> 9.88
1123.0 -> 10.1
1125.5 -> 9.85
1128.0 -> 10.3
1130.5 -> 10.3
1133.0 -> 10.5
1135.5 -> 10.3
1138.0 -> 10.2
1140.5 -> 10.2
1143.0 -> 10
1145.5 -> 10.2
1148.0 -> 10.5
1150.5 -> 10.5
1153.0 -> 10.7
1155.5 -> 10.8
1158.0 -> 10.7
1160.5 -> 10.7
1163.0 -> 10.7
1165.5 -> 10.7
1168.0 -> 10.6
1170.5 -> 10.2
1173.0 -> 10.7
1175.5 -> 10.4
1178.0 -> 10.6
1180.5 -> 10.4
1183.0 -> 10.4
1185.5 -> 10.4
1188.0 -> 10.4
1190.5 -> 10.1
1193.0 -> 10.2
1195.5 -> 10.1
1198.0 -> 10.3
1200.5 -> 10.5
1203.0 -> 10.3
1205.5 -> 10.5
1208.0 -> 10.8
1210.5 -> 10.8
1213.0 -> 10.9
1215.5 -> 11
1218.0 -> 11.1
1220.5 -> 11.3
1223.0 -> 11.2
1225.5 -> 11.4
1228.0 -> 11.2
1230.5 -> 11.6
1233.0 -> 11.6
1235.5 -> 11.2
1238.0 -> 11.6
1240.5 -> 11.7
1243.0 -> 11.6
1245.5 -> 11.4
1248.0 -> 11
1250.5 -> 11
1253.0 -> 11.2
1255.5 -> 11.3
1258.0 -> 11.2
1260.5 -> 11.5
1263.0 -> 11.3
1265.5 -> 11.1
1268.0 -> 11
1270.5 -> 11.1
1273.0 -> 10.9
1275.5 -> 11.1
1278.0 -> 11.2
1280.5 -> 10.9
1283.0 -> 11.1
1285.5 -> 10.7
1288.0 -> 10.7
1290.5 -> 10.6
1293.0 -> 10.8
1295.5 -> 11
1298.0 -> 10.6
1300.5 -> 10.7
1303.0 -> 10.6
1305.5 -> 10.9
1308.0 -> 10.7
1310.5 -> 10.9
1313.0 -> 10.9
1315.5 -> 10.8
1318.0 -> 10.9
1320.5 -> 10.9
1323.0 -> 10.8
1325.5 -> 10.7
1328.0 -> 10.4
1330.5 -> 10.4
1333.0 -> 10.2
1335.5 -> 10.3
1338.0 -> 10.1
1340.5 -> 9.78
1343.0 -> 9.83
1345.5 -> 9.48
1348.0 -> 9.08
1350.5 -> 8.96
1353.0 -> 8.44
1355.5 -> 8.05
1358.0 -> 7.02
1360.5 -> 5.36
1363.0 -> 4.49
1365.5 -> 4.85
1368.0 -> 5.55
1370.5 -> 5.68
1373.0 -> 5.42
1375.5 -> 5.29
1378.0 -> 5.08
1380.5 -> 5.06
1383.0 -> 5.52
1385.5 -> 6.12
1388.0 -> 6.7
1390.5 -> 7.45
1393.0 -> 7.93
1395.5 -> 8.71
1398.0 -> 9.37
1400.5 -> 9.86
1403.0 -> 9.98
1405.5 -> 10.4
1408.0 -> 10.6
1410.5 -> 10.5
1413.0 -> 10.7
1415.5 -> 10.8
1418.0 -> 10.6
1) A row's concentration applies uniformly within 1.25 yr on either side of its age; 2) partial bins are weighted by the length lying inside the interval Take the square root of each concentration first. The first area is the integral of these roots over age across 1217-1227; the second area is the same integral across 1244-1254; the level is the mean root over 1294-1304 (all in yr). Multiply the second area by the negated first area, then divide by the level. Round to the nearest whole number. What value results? -342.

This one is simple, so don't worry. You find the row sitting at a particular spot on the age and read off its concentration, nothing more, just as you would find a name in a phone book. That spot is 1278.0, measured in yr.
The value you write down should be 11.2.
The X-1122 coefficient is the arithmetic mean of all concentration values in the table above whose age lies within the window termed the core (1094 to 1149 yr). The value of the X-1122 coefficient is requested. 8.9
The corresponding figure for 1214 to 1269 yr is 11.3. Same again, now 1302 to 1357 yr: 10.1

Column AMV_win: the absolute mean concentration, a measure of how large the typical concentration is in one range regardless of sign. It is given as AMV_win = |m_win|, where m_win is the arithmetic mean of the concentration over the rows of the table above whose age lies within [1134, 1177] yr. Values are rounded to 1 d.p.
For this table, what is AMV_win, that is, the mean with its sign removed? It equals 10.5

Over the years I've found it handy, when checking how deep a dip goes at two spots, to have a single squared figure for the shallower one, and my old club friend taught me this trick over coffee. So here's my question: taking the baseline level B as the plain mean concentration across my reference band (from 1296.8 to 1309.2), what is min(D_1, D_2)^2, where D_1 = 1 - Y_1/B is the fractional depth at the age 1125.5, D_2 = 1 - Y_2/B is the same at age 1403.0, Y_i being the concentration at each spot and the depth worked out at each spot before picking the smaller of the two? 0.005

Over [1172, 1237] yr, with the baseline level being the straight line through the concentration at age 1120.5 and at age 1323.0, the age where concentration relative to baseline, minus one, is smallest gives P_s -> 1195.5 yr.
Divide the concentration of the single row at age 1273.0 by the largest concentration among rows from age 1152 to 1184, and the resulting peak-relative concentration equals 1.01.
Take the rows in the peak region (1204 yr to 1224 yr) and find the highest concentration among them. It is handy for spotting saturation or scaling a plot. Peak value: 11.3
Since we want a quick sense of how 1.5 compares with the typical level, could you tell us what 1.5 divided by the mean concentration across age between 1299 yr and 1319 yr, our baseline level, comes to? 0.139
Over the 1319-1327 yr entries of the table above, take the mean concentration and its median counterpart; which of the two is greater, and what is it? 10.8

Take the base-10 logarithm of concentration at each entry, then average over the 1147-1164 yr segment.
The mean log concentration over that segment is 1.03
